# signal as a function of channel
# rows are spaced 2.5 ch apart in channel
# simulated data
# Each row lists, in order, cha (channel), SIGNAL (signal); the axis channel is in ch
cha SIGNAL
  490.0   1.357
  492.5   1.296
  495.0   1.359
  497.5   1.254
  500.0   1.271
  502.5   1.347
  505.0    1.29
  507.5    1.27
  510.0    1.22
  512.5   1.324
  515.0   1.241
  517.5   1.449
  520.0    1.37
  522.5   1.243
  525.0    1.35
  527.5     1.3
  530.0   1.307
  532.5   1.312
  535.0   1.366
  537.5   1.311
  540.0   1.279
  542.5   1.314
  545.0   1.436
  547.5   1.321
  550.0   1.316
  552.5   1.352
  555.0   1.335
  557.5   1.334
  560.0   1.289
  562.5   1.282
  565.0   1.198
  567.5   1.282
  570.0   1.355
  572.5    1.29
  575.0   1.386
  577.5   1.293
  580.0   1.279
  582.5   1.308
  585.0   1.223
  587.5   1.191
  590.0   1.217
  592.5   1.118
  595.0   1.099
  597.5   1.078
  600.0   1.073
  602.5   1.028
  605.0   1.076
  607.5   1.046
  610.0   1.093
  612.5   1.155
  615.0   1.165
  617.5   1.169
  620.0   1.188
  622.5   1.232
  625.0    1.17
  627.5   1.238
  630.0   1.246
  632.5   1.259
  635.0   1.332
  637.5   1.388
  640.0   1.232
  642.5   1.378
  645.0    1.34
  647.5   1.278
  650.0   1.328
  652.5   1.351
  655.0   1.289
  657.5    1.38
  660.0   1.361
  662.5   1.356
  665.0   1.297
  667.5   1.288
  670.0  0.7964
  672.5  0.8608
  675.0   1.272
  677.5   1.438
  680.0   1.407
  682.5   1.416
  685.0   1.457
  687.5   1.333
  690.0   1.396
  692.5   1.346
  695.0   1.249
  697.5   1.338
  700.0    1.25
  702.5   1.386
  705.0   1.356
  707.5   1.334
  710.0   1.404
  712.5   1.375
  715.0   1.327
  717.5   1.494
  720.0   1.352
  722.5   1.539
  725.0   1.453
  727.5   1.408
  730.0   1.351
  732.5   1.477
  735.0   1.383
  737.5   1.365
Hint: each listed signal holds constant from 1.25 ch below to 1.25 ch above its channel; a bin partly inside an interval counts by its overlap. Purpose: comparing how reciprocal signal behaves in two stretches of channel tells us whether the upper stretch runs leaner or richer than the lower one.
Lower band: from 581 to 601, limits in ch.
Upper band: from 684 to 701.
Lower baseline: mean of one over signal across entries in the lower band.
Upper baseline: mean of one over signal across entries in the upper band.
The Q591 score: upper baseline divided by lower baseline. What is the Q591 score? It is 0.87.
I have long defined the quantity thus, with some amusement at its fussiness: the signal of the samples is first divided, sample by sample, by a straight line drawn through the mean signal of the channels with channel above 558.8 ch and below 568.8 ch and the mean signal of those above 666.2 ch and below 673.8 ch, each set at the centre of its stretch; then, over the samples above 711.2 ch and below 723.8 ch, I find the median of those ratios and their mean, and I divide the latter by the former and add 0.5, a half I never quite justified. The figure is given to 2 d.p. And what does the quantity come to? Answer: 1.54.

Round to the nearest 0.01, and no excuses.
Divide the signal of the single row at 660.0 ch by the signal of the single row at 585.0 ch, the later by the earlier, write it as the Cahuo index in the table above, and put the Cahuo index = 1.11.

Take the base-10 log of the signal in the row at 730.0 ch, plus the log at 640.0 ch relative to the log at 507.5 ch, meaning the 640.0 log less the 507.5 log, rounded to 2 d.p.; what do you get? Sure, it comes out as 0.12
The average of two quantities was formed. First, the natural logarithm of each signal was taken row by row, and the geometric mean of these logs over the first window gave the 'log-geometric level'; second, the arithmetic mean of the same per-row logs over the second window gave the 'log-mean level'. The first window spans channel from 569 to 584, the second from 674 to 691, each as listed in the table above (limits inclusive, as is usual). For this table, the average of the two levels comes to 0.30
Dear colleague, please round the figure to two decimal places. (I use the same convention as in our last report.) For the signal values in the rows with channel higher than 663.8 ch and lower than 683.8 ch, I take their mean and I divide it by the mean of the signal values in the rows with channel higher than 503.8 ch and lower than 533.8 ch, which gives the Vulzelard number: 0.94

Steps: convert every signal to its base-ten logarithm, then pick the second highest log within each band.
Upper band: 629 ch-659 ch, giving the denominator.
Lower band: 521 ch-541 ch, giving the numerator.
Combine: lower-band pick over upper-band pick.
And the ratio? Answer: 0.93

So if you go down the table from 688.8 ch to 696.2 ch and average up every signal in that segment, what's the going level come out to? 1.33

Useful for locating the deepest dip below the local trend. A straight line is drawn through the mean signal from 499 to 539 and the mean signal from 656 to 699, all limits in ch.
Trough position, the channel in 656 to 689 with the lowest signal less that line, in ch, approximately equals 670.0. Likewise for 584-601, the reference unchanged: 600.0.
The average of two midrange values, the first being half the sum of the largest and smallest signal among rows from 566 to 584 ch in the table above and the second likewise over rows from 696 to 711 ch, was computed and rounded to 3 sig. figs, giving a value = 1.33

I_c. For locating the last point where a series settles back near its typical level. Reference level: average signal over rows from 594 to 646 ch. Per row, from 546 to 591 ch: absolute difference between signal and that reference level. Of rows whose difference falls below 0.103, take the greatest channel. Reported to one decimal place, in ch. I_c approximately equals 590.0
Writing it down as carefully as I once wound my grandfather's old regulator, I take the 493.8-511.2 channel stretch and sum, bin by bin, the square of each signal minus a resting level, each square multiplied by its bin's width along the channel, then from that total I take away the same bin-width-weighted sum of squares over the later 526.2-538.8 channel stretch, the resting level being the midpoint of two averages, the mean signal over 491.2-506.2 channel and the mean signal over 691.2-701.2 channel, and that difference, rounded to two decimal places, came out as 0.03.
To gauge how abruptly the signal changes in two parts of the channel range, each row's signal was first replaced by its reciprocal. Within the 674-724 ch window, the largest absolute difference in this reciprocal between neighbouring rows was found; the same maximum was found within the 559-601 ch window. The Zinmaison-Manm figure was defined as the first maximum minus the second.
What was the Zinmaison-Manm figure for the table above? 0.02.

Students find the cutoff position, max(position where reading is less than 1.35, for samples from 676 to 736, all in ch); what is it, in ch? 715.0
